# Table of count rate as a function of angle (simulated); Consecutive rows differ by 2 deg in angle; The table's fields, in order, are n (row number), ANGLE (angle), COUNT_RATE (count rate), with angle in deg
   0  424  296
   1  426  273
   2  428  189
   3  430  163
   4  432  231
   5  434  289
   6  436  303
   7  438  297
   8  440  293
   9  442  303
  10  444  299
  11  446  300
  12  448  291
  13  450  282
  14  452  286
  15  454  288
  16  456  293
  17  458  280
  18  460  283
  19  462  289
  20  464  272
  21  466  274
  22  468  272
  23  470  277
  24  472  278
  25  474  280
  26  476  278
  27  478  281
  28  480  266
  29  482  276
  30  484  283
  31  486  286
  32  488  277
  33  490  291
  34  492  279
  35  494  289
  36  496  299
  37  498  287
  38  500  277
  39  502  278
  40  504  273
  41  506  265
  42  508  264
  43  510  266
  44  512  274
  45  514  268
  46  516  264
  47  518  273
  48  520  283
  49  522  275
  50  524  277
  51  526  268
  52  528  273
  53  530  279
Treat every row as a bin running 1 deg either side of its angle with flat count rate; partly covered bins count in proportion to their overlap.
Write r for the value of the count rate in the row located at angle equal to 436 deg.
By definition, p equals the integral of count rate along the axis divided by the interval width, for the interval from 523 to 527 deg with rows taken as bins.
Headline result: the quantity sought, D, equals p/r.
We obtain 0.90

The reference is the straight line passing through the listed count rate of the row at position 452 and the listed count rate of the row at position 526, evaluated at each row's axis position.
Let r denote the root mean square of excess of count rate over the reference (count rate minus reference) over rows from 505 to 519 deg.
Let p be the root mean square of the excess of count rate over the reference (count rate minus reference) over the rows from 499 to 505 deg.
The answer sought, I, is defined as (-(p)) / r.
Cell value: -0.5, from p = 2.9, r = 5.8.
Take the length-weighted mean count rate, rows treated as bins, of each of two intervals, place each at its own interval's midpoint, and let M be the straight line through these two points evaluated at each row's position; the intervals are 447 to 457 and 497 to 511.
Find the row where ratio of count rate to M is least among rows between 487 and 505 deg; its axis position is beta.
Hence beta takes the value 488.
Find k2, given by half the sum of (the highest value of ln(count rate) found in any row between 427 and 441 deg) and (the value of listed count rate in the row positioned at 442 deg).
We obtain 154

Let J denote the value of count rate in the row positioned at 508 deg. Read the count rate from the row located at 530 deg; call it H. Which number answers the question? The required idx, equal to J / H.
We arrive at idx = 0.95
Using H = 279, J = 264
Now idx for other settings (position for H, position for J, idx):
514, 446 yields 1.12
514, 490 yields 1.09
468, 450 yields 1.04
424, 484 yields 0.96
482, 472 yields 1.01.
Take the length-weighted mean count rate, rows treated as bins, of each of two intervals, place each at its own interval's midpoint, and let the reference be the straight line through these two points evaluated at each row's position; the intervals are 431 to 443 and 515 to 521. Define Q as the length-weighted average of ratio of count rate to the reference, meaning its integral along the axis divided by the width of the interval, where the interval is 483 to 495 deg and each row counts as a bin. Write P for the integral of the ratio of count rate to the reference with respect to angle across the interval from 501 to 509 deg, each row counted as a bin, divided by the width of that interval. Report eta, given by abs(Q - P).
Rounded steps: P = 0.98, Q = 1.02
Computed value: 0.042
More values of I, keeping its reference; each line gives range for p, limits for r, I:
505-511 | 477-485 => -1.0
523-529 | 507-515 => -1.1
